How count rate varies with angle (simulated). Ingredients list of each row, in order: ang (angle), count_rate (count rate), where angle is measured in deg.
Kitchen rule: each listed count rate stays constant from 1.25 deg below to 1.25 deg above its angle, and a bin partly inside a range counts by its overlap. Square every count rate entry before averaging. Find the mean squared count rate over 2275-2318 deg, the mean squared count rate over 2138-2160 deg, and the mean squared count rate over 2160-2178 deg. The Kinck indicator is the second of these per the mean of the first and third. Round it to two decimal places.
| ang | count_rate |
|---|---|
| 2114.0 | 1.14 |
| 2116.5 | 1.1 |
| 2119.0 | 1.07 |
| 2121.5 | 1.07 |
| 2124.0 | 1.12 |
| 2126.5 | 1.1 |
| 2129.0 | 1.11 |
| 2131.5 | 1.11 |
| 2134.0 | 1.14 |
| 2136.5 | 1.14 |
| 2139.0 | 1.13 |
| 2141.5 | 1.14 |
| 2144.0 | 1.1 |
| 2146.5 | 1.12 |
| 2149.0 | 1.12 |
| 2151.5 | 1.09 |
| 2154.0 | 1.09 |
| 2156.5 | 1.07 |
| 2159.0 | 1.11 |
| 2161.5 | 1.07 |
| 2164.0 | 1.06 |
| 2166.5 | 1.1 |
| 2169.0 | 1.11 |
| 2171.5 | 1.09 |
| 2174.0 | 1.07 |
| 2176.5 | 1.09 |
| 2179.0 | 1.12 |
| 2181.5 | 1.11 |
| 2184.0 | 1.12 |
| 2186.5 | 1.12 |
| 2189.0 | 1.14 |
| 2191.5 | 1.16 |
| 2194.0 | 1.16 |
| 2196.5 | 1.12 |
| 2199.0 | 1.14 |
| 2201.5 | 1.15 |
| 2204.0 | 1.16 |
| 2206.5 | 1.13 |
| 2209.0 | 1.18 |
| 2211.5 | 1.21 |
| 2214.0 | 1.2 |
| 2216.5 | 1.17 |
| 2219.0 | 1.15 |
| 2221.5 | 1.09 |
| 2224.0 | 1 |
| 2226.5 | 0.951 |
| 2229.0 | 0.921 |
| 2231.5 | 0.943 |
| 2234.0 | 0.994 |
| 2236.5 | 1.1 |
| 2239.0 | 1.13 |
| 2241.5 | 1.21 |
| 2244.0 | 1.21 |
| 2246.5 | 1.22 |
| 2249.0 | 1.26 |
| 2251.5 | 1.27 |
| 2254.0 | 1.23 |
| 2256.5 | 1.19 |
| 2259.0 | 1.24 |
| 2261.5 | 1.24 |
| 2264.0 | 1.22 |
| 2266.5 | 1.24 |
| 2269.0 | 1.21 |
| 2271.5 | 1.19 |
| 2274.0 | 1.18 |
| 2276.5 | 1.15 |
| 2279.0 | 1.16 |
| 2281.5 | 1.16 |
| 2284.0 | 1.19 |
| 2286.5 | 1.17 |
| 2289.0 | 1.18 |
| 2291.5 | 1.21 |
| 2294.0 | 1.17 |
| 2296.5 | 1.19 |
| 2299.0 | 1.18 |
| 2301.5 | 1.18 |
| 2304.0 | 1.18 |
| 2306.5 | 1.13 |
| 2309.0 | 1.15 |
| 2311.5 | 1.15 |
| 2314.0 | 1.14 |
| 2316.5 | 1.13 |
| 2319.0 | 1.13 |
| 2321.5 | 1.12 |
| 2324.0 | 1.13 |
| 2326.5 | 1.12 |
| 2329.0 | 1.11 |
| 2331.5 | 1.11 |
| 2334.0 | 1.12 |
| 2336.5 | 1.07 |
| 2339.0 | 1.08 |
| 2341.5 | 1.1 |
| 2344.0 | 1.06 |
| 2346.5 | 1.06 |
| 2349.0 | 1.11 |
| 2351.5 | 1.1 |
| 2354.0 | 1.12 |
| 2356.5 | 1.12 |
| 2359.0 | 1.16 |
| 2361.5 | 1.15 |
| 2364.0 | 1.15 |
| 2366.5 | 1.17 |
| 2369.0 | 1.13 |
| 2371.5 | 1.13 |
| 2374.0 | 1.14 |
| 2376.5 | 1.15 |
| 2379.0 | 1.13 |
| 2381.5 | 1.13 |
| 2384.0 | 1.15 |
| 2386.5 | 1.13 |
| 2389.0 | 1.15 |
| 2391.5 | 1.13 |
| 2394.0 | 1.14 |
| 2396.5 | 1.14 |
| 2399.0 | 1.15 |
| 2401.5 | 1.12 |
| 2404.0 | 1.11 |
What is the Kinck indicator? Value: 0.97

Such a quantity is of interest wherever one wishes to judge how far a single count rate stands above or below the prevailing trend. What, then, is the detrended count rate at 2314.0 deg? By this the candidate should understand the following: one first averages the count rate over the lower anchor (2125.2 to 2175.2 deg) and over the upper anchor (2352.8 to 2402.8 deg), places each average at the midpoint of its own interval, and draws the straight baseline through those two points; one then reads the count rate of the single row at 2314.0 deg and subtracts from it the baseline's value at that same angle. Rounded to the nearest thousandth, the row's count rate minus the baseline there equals 0.011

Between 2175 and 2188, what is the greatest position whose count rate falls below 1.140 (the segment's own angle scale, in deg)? 2186.5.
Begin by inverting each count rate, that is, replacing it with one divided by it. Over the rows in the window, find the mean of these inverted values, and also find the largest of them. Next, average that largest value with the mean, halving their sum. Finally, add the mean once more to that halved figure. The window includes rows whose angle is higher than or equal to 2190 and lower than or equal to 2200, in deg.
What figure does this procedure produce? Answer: 1.757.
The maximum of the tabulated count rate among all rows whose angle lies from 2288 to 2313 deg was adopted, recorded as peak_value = 1.21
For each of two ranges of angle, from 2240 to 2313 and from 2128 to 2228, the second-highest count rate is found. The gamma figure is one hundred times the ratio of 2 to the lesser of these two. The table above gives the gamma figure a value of 167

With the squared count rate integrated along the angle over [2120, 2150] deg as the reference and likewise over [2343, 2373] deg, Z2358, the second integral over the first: 1.01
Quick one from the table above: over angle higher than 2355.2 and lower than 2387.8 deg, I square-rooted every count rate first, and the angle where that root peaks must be 2366.5 deg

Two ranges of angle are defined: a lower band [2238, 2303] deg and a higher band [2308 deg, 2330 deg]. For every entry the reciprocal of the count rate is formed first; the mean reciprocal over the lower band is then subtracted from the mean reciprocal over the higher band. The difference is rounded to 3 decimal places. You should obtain 0.050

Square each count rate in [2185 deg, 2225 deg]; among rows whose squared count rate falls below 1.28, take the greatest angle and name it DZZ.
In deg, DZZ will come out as 2224.0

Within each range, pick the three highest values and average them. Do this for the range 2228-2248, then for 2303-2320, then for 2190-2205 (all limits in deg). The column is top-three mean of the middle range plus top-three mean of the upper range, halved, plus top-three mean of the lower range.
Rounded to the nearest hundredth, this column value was 2.35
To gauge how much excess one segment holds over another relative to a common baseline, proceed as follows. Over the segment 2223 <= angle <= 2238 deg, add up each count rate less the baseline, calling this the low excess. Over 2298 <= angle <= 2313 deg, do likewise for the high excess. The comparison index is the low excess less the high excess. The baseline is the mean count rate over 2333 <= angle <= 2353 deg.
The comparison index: -1.1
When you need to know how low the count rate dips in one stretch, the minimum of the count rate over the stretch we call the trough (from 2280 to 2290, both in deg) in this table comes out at 1.16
